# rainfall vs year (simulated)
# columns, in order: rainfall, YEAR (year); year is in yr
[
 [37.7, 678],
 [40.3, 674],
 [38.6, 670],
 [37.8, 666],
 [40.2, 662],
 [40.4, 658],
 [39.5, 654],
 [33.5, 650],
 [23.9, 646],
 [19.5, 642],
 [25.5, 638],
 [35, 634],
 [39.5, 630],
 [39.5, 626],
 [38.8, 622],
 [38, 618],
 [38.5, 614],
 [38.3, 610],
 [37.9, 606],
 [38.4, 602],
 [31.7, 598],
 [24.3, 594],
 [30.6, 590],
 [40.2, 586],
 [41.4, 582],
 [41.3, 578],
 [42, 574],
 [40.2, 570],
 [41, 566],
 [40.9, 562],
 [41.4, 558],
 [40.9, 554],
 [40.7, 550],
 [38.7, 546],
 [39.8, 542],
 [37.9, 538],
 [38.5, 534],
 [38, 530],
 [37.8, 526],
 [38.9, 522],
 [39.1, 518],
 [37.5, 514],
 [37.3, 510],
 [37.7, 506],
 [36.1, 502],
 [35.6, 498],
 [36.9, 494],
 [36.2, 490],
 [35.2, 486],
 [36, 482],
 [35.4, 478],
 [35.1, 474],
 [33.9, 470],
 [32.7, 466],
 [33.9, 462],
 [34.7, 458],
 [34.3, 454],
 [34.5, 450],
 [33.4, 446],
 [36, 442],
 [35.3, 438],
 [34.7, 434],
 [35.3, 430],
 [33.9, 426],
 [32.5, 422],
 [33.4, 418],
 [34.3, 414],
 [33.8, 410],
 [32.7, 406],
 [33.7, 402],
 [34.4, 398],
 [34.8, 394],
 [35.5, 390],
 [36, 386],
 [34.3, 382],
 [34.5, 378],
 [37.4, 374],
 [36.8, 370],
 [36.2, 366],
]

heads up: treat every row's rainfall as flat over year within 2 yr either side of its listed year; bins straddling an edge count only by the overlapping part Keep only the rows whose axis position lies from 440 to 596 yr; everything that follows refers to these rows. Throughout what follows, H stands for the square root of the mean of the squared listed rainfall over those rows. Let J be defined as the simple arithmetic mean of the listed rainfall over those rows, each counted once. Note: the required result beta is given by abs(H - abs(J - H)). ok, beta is 37.1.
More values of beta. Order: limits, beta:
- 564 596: 37.6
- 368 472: 34.5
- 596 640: 36.5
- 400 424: 33.4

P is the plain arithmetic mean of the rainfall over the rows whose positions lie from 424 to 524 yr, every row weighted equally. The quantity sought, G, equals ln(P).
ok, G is 3.57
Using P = 35.6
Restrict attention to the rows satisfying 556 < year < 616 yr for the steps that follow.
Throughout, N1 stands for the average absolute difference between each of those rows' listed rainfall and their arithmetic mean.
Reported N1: 3.6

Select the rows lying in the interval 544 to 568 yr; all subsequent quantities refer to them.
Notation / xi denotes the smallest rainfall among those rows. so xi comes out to 38.7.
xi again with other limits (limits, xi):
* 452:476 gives 32.7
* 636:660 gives 19.5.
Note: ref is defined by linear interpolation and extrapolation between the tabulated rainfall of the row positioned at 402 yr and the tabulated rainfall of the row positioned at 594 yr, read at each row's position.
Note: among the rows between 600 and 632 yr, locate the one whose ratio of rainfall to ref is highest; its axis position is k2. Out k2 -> 630 yr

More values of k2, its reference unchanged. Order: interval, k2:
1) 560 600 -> 582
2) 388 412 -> 390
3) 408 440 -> 438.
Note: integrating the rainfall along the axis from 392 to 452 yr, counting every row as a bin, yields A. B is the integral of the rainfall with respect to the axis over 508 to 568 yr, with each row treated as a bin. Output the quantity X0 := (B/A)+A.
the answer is 2052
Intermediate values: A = 2051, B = 2354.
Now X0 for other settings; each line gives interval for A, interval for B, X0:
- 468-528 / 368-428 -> 2196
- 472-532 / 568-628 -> 2212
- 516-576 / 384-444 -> 2384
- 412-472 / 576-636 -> 2052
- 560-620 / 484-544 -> 2260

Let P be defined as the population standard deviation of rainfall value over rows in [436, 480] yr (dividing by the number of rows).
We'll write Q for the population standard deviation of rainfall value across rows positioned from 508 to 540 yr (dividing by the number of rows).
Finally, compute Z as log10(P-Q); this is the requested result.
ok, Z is -0.50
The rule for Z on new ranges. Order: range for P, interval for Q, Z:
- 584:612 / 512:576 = 0.60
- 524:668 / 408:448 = 0.65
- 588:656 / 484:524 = 0.71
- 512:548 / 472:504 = -0.89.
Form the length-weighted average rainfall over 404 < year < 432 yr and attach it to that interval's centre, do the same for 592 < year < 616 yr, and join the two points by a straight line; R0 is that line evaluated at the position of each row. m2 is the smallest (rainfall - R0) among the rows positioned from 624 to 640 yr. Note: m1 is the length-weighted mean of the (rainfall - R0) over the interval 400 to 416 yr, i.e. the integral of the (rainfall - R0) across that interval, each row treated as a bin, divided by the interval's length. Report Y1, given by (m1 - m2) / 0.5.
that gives 19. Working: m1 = 0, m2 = -9.6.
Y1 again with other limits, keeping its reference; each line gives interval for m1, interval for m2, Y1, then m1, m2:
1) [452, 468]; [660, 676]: -5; 0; 2.6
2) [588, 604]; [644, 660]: 15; -4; -11.2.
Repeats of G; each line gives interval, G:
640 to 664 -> 3.49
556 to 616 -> 3.63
